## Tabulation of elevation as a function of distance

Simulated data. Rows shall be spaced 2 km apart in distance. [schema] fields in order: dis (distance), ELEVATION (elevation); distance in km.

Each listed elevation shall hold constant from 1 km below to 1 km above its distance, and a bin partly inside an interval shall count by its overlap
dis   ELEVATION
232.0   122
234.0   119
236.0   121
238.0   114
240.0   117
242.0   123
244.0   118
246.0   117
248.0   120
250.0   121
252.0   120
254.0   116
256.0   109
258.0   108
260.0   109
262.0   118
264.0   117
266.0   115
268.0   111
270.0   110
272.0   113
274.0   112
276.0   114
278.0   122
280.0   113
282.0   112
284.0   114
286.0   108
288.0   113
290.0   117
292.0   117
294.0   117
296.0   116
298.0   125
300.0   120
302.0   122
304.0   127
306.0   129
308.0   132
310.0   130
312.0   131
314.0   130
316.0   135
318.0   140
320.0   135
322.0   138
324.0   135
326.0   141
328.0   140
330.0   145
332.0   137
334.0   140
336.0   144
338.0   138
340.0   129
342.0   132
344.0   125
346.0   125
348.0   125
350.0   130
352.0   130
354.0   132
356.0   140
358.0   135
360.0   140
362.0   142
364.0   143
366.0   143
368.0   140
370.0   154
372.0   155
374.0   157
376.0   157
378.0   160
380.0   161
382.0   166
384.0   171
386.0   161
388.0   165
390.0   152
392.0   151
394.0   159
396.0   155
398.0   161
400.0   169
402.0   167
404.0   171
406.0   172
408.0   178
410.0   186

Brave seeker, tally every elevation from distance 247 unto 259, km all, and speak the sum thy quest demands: 694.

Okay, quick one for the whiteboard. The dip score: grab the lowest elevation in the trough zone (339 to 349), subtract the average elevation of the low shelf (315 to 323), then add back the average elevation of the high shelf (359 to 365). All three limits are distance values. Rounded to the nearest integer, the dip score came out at 130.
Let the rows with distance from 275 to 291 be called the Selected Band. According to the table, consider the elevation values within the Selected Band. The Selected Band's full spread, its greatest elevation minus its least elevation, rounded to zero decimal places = 14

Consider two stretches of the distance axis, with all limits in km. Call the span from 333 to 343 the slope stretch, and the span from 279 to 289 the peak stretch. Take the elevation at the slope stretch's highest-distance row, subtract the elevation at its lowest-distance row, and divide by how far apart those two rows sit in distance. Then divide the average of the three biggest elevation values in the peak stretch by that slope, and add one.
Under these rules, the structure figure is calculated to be -112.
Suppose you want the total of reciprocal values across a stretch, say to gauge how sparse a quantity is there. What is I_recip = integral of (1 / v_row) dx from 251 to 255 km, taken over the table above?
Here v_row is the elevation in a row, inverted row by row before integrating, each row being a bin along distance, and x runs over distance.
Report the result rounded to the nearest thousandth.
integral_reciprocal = 0.034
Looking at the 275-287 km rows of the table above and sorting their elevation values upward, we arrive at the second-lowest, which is 112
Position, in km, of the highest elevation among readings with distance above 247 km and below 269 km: 250.0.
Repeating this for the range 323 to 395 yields 384.0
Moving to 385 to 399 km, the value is 388.0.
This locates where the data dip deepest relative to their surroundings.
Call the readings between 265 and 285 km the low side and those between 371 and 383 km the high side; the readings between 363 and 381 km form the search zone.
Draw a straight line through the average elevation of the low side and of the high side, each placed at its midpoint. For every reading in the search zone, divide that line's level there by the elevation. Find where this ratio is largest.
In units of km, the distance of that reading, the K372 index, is 368.0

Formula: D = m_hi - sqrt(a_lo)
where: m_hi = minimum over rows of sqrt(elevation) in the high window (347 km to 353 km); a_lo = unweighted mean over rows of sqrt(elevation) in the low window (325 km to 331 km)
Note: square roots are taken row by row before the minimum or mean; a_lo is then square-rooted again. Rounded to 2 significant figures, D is 7.7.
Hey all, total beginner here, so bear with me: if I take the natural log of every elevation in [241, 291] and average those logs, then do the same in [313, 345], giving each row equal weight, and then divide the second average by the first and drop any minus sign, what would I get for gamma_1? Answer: 1.036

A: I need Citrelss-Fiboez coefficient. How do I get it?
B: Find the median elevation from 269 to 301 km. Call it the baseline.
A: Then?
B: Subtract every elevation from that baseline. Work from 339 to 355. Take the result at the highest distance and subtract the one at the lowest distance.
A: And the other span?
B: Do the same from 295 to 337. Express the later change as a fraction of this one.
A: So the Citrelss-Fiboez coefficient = 0.11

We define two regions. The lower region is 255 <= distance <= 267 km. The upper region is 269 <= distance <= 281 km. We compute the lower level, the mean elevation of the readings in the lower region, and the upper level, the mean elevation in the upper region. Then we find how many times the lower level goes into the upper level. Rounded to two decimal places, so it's 1.01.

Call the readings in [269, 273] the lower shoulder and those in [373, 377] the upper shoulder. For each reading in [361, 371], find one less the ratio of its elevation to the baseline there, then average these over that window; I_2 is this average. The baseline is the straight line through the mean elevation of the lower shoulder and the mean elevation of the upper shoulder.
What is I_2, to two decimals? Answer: 0.06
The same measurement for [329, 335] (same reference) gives -0.02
